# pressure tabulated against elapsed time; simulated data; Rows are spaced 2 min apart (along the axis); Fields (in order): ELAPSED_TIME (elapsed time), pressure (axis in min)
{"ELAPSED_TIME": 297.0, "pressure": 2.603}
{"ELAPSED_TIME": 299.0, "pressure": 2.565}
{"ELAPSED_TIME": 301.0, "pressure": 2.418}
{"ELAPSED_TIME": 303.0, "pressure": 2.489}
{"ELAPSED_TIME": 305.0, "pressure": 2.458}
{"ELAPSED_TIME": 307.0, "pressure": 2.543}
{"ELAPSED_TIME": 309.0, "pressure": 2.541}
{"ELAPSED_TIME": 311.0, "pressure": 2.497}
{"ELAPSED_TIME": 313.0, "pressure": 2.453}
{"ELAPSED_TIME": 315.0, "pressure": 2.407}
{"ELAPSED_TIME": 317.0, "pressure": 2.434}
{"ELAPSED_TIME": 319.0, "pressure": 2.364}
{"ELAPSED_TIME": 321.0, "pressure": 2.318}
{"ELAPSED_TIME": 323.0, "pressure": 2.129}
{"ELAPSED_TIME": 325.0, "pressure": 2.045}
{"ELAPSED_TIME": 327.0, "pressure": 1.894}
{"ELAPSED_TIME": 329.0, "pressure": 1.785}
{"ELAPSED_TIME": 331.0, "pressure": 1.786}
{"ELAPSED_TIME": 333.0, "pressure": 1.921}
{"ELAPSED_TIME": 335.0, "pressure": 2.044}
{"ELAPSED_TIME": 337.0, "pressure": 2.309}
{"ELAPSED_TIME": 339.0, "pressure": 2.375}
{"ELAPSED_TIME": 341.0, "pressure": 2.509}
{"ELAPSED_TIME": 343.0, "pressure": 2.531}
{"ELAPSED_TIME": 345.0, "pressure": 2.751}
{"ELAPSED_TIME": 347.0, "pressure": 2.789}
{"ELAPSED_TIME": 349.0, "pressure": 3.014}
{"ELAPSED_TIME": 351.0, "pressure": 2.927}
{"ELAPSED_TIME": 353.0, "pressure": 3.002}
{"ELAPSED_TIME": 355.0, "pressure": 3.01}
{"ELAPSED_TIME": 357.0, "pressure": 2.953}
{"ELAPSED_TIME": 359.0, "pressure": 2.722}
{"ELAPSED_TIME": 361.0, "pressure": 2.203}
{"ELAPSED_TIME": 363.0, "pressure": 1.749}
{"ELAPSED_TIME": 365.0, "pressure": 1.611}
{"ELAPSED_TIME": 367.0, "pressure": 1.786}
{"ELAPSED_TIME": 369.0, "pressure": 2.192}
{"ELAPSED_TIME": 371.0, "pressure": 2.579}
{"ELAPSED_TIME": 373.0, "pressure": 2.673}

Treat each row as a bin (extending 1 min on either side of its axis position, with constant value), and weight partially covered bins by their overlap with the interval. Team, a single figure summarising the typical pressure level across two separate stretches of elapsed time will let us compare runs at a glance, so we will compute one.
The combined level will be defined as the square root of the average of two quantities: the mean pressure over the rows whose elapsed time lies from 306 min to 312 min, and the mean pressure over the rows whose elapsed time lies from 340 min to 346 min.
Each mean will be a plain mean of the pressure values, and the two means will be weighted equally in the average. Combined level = 1.60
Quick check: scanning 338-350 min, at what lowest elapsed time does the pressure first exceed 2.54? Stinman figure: 345.0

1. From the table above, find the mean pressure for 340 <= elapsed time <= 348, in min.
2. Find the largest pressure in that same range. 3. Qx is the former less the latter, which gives -0.14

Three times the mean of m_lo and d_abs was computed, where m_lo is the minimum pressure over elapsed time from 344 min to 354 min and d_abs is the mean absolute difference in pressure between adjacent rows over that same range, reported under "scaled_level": 4.29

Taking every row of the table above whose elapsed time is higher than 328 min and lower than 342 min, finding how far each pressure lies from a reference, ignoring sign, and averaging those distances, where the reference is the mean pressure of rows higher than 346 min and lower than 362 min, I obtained 0.7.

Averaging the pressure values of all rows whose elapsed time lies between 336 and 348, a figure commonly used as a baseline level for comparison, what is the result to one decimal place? 2.5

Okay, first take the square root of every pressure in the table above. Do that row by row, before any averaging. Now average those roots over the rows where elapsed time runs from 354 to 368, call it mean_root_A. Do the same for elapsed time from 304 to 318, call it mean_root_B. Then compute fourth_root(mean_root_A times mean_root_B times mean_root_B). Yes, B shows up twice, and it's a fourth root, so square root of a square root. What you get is 1.39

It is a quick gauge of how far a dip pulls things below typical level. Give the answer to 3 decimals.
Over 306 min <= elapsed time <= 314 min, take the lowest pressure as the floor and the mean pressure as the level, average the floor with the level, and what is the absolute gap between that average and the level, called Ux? 0.028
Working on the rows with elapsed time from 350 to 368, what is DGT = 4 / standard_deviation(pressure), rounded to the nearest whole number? 7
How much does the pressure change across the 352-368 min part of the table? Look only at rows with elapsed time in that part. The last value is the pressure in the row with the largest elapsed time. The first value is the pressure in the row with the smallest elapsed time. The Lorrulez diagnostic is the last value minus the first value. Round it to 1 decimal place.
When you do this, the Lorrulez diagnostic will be -1.2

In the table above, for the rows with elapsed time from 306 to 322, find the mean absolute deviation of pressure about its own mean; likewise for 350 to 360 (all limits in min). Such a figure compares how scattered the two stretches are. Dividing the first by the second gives 0.80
